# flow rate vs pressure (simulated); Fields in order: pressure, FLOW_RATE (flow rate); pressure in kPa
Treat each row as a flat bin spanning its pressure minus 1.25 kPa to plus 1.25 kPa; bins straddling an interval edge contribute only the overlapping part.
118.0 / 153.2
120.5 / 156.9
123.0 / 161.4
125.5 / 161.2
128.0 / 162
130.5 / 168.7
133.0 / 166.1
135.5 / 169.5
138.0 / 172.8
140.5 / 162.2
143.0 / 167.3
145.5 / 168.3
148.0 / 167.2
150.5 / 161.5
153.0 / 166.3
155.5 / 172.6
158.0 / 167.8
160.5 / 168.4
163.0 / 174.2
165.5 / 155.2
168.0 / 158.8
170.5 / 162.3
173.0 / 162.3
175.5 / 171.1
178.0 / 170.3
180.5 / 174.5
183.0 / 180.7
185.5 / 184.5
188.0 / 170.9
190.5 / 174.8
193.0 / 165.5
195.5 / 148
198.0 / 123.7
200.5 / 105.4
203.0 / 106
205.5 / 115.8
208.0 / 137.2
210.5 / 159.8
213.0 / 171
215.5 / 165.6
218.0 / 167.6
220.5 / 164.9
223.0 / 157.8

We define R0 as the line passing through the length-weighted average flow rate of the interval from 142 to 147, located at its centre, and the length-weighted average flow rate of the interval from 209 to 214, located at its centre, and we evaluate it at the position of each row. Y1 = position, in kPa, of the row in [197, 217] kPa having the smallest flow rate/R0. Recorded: 200.5 kPa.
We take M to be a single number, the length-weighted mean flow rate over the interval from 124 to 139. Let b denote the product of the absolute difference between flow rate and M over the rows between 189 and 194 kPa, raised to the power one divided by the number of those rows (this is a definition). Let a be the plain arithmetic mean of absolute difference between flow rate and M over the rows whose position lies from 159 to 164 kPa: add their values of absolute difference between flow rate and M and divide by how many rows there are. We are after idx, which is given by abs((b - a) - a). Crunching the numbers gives 7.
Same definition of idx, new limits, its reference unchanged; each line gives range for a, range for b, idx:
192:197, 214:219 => 19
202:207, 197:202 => 60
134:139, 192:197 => 5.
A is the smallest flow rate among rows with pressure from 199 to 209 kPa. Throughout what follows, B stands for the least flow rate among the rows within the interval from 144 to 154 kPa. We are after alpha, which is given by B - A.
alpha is 56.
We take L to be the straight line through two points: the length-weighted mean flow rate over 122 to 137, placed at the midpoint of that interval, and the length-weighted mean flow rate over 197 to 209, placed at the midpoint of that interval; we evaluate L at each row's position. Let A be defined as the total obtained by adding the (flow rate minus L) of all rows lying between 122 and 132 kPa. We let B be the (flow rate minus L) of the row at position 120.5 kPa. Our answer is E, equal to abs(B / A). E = 1.01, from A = -14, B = -14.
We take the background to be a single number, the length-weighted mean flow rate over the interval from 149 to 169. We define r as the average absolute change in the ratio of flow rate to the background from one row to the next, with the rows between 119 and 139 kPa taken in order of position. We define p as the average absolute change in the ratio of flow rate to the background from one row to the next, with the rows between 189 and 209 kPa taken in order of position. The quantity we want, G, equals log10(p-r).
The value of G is -1.16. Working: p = 0.09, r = 0.0185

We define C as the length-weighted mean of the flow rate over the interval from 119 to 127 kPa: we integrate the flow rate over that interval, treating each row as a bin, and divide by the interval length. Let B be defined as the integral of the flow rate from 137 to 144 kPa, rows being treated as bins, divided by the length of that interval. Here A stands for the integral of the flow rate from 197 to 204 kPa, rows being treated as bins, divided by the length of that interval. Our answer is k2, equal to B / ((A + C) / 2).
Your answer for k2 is 1.23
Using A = 111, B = 167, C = 160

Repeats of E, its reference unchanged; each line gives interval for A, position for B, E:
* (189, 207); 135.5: 0.09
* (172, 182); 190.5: 0.35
